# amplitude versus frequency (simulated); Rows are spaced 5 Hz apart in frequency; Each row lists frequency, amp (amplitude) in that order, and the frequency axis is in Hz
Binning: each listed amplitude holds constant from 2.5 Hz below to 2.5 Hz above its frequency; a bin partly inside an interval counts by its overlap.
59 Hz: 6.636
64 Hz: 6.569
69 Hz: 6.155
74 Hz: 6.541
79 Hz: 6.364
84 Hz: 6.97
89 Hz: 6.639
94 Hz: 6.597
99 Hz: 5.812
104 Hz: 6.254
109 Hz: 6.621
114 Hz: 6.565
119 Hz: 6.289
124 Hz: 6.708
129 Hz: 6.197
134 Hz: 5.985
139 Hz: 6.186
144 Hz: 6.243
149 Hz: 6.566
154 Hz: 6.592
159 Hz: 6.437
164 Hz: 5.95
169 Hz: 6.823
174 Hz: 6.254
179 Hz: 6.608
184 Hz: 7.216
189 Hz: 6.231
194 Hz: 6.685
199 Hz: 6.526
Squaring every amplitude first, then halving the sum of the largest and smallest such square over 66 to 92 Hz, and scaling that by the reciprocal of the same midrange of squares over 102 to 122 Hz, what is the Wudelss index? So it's 1.04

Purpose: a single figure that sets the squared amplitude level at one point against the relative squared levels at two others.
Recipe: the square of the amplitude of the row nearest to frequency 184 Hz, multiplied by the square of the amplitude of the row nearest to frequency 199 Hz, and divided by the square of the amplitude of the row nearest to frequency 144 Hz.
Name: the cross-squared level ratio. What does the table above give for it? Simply 57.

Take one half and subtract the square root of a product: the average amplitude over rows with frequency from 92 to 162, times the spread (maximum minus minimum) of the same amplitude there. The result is -1.89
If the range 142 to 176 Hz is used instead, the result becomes -1.87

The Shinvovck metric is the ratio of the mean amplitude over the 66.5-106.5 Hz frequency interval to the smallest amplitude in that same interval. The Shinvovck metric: 1.104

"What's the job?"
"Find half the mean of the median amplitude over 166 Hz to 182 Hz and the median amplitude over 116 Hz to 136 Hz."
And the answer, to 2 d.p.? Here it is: 3.21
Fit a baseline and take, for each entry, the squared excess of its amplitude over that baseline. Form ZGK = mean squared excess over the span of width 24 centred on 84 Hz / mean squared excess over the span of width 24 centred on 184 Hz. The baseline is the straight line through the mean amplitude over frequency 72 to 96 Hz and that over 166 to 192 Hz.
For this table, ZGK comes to 0.3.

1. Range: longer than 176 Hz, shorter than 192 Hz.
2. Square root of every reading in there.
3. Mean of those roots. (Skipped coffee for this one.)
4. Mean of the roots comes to 2.58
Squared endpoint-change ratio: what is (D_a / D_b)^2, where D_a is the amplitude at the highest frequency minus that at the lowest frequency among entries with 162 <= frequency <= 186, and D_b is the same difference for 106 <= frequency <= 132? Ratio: 8.92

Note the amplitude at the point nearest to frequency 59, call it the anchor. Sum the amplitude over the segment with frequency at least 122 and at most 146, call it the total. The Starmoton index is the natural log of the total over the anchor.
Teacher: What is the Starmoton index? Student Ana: 1.6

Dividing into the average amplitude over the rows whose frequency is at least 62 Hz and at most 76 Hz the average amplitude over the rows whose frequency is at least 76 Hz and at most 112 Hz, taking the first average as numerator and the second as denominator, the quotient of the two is 0.99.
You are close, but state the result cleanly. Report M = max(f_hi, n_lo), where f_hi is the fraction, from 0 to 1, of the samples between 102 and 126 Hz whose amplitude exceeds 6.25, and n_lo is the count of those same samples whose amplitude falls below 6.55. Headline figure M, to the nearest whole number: 2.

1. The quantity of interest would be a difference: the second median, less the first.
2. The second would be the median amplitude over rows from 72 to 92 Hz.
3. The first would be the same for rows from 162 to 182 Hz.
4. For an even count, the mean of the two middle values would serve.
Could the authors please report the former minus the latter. 0.16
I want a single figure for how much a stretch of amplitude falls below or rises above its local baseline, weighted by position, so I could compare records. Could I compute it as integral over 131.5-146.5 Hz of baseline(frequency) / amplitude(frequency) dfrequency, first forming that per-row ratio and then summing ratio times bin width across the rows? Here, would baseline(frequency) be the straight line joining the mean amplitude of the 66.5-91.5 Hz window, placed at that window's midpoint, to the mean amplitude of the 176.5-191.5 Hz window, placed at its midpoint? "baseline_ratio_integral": 16.2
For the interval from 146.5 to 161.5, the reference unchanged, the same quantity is 15.3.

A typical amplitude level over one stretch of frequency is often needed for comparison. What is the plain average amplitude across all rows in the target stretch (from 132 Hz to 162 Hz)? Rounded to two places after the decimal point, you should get 6.33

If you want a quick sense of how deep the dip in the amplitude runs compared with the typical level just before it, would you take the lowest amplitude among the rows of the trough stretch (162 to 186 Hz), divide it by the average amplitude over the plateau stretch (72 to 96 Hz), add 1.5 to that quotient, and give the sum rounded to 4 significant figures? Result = 2.398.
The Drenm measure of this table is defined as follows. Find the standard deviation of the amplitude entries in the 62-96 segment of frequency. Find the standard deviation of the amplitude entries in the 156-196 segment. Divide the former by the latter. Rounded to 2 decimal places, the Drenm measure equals 0.63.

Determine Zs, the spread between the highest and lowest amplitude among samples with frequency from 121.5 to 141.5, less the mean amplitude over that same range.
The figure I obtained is -5.55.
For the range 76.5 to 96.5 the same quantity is -6.04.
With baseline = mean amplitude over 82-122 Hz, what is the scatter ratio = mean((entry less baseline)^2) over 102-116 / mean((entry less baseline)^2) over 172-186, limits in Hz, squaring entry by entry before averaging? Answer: 0.1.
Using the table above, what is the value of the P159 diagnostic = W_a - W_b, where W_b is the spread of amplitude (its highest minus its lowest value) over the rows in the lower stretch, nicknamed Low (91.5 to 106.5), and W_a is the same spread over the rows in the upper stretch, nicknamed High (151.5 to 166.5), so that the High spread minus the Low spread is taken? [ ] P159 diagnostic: -0.1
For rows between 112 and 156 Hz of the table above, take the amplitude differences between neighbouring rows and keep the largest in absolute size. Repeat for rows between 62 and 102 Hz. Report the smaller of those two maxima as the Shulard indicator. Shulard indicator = 0.51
